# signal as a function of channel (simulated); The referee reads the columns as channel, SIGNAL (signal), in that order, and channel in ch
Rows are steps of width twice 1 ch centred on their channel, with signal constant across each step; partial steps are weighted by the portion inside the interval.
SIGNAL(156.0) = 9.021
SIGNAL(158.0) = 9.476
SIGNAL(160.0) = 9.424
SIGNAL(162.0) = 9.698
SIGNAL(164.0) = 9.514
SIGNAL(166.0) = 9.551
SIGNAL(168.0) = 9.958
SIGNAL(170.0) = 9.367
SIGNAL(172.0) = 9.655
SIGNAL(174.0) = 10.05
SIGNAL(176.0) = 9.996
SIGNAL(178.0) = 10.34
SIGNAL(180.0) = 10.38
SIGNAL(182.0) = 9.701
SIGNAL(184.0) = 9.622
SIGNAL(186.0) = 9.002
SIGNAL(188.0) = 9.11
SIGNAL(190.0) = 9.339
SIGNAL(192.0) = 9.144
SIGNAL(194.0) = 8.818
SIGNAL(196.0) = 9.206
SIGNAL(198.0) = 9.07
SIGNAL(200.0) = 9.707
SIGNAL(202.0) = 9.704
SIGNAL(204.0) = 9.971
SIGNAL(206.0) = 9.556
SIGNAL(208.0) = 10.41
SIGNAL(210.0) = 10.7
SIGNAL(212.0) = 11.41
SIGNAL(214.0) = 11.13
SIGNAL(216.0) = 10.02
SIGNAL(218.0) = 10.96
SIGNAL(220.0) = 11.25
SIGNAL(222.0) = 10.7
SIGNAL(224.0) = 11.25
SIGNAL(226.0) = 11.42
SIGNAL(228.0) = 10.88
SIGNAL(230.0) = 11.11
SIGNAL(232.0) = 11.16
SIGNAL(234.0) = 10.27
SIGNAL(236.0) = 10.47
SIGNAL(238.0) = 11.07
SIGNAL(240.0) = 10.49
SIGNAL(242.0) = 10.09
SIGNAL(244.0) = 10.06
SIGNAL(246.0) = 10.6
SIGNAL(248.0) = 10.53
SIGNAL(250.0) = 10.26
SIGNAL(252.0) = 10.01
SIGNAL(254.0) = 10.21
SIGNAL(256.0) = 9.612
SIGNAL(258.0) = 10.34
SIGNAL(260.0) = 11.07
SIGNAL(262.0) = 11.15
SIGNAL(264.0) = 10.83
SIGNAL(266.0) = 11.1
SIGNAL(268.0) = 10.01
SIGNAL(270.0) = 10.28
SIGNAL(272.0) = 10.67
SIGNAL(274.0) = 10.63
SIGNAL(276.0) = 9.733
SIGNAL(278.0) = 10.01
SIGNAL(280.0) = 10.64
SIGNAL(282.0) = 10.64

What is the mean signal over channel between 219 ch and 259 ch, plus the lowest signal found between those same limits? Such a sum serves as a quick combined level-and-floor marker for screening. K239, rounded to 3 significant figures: 20.2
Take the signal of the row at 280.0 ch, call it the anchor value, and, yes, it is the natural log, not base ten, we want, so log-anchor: 2.36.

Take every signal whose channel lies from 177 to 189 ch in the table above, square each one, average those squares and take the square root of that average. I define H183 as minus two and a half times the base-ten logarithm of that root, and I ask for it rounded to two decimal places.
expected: -2.47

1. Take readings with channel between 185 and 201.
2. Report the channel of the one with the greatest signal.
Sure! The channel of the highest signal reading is 200.0 ch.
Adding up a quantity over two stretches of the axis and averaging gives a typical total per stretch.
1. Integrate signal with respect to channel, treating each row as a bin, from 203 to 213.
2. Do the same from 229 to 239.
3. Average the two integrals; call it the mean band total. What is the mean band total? 106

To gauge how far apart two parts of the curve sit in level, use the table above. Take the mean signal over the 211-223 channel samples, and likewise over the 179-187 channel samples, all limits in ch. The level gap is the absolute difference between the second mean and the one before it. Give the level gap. 1.2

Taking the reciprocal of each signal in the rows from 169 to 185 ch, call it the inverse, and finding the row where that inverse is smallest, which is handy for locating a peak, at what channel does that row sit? 180.0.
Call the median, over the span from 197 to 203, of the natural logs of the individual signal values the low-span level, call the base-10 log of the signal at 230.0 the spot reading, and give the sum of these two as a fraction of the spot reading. 3.17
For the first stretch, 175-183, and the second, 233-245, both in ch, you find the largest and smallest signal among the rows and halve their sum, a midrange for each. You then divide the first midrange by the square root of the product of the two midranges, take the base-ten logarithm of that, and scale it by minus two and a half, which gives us 0.028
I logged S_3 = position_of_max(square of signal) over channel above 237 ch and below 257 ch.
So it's 238.0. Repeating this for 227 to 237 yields 232.0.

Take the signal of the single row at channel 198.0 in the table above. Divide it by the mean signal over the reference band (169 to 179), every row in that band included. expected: 0.92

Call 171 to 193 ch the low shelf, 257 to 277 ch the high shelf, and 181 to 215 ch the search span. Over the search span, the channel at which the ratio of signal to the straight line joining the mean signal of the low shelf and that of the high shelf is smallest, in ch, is 194.0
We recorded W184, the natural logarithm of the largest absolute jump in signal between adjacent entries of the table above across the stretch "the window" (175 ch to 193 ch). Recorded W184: -0.39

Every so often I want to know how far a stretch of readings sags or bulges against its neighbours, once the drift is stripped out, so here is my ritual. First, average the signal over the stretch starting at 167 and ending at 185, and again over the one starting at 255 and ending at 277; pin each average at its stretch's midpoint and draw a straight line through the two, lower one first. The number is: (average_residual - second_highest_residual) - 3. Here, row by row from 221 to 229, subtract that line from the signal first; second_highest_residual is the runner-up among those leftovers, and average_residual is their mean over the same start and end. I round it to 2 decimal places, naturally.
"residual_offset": -3.19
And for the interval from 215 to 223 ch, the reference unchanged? -3.23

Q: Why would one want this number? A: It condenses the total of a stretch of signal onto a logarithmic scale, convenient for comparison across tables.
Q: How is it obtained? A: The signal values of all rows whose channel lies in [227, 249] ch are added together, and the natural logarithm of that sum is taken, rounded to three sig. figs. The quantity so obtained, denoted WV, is 4.76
